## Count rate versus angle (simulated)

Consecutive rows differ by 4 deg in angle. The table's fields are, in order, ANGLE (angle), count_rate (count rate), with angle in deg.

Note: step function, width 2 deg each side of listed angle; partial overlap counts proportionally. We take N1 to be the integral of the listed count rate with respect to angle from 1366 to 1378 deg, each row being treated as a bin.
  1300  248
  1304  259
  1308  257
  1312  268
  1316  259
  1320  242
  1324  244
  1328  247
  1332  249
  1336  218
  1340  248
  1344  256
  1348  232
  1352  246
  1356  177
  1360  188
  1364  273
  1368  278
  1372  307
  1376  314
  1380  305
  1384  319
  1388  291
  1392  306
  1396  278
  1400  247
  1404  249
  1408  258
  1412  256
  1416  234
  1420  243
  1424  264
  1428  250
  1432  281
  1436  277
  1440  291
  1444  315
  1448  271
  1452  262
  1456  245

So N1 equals 3596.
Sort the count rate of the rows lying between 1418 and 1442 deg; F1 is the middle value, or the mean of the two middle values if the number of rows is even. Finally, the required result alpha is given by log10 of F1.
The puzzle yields 2.43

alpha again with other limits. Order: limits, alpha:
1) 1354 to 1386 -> 2.46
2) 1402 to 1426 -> 2.40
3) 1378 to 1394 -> 2.49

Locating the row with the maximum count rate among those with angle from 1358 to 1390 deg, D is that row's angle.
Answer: 1384 deg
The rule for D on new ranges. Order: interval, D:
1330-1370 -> 1368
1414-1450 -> 1444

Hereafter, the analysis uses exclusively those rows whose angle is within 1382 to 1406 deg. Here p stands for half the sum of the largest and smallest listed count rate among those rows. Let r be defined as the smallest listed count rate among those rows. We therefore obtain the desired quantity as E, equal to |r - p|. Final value 36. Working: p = 283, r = 247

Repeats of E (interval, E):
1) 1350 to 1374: 65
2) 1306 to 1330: 13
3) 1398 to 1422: 12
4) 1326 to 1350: 19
